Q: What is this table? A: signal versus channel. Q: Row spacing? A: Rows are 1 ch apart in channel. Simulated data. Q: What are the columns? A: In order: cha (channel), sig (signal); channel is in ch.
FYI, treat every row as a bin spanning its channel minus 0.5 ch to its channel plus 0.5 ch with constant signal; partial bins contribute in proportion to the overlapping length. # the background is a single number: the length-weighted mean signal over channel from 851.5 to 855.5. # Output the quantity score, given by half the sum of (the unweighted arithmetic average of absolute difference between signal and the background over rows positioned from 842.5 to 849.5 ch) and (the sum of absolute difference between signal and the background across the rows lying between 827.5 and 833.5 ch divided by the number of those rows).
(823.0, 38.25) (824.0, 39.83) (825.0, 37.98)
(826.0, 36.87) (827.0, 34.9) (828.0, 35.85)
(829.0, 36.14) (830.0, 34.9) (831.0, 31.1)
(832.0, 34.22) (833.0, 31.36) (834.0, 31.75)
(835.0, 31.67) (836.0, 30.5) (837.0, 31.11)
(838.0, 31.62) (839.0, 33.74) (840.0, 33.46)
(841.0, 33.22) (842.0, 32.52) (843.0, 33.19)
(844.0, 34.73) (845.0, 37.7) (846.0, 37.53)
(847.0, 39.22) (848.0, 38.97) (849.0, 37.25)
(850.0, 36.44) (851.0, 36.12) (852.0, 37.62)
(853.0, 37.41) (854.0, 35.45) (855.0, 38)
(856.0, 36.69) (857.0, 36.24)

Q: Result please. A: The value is 2.4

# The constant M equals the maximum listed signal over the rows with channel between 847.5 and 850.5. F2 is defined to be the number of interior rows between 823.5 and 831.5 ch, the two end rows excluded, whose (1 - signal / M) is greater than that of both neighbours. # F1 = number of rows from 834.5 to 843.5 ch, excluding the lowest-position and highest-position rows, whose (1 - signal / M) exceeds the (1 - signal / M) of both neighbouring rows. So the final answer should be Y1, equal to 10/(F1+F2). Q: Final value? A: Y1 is 3.3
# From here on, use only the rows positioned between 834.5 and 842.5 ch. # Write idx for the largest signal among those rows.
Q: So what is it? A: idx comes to 33.74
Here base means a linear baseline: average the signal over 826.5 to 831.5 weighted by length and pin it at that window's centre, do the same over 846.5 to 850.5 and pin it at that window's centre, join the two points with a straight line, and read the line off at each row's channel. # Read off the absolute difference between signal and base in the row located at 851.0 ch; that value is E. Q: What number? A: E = 2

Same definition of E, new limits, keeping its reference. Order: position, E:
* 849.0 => 1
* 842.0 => 4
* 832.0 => 1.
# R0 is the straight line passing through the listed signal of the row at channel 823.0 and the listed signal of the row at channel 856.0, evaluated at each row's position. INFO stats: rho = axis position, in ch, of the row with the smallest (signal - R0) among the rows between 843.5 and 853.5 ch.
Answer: 844.0 ch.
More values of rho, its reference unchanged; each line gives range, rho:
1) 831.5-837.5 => 836.0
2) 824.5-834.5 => 831.0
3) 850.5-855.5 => 854.0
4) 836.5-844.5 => 837.0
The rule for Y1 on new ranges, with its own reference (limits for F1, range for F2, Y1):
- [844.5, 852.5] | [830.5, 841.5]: 2.5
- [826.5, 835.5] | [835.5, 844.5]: 3.3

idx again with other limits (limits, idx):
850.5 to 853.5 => 37.62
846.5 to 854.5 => 39.22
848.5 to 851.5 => 37.25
